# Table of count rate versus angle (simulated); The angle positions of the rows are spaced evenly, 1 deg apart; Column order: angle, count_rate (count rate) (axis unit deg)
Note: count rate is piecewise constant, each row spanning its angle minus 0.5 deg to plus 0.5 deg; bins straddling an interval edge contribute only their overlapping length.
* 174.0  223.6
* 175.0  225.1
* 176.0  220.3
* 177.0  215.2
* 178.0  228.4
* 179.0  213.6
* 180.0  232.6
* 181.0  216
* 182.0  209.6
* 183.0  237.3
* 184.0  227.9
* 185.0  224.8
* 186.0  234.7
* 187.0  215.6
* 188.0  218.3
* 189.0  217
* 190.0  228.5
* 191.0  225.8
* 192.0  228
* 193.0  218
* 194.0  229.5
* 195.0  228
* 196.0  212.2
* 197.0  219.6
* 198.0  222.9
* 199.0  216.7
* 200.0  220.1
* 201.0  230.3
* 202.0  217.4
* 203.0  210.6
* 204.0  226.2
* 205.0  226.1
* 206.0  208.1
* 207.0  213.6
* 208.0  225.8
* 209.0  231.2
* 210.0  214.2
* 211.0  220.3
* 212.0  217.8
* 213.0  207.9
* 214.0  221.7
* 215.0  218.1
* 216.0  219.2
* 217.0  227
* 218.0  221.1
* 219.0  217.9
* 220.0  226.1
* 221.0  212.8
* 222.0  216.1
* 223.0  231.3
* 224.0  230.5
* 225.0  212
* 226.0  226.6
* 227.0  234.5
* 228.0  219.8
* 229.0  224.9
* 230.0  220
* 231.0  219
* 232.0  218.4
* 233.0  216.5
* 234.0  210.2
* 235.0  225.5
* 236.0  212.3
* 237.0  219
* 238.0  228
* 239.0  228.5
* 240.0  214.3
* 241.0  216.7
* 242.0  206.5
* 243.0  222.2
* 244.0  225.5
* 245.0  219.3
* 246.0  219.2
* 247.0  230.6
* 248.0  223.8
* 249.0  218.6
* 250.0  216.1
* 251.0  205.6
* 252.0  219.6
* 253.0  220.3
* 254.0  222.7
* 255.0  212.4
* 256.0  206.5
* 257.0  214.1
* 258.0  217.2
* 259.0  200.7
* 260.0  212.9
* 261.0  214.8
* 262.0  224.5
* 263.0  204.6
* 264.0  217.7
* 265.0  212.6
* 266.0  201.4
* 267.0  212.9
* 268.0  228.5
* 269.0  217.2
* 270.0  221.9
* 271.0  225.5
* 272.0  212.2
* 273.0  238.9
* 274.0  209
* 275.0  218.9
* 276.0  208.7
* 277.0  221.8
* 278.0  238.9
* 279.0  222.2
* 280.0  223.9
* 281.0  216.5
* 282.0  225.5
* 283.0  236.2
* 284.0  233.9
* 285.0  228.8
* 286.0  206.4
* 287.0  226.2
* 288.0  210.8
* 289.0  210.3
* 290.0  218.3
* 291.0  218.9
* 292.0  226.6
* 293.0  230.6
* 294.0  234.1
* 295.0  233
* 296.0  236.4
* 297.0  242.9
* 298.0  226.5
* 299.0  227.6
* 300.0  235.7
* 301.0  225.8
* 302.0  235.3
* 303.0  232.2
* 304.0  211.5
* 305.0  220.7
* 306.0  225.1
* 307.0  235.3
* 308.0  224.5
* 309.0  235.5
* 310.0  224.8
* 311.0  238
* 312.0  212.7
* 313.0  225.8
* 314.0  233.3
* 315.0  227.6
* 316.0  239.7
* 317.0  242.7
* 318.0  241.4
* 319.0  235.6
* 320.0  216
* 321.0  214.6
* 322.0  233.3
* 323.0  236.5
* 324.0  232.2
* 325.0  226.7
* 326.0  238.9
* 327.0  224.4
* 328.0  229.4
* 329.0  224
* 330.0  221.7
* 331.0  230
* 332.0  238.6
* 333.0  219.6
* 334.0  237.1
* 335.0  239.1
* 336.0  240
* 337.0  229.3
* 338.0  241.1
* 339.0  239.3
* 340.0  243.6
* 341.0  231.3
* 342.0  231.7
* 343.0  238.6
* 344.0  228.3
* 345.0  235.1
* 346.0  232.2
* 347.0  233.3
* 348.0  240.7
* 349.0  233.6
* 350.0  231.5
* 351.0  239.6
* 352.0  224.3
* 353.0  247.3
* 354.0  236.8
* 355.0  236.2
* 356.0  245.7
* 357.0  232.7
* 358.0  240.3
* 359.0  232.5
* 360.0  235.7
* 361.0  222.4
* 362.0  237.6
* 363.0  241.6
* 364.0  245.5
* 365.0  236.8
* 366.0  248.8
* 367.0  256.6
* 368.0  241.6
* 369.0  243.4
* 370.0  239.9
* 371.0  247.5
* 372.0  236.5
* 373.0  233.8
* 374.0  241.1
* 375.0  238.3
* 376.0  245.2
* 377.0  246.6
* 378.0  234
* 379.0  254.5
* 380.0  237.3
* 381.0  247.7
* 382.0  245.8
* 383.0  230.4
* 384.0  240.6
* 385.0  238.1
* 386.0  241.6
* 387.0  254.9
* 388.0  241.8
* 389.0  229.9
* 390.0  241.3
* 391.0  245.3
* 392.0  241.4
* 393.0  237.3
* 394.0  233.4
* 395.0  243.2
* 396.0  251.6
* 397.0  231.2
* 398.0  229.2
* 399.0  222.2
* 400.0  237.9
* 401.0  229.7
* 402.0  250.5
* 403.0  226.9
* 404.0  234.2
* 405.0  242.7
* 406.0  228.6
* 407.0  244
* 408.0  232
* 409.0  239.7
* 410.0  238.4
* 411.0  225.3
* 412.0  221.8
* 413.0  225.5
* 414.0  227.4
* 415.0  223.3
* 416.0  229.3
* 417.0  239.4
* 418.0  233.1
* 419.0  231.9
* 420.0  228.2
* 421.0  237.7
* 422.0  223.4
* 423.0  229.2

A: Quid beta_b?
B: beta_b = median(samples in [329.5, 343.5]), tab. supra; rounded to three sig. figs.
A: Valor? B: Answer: 238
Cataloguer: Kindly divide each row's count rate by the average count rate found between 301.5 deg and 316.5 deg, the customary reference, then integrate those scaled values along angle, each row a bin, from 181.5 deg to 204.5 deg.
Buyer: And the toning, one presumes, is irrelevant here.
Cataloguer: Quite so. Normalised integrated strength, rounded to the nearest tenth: 22.4 deg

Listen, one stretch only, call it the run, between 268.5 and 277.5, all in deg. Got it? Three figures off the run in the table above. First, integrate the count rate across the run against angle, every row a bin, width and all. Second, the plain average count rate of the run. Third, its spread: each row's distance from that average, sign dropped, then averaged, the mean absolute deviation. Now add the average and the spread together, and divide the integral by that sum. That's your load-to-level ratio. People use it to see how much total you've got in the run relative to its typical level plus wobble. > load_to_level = 8.73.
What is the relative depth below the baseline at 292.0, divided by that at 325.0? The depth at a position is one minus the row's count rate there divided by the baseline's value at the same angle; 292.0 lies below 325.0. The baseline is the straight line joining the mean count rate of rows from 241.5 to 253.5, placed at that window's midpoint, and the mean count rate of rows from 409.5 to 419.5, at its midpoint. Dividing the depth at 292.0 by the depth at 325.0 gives 1.7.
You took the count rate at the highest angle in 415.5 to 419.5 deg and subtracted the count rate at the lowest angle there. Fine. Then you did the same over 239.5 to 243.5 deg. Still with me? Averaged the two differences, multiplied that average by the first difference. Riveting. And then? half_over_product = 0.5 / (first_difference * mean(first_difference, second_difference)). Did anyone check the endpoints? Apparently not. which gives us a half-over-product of 0.037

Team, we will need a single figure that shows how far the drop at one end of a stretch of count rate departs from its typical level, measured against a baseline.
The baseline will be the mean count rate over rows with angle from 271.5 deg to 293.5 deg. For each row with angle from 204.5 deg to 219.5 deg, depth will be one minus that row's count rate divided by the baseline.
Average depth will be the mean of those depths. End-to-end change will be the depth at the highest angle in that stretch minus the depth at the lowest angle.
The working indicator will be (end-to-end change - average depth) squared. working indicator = 0.0006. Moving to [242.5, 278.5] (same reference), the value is 0.0089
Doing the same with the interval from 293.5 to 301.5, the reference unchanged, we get 0.0074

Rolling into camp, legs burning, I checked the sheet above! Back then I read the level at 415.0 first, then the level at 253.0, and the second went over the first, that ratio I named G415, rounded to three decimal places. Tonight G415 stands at 0.987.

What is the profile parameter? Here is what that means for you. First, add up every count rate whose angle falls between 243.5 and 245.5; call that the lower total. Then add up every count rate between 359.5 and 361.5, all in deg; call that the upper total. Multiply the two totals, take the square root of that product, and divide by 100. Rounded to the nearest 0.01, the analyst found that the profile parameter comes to 4.51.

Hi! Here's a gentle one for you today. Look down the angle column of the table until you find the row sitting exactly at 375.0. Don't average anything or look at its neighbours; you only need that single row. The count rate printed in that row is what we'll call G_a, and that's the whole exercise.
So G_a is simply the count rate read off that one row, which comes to 238.3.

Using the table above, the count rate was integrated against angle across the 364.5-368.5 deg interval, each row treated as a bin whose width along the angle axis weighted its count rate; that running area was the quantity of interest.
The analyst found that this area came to 984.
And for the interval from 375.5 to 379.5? 980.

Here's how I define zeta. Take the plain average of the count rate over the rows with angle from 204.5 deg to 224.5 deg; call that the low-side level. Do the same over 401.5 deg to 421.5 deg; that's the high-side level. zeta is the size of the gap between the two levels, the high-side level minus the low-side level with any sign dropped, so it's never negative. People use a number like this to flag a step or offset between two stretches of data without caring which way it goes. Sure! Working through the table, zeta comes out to 13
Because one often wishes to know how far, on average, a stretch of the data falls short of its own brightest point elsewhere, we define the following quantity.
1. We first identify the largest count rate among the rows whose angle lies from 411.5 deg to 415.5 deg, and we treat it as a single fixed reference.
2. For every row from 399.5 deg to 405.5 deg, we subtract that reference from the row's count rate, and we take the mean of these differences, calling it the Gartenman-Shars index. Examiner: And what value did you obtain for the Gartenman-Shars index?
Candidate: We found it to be 10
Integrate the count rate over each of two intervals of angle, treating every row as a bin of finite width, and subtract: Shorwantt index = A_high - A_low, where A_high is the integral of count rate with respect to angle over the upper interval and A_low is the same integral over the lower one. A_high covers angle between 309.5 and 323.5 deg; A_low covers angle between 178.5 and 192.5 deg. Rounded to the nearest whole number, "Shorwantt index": 92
